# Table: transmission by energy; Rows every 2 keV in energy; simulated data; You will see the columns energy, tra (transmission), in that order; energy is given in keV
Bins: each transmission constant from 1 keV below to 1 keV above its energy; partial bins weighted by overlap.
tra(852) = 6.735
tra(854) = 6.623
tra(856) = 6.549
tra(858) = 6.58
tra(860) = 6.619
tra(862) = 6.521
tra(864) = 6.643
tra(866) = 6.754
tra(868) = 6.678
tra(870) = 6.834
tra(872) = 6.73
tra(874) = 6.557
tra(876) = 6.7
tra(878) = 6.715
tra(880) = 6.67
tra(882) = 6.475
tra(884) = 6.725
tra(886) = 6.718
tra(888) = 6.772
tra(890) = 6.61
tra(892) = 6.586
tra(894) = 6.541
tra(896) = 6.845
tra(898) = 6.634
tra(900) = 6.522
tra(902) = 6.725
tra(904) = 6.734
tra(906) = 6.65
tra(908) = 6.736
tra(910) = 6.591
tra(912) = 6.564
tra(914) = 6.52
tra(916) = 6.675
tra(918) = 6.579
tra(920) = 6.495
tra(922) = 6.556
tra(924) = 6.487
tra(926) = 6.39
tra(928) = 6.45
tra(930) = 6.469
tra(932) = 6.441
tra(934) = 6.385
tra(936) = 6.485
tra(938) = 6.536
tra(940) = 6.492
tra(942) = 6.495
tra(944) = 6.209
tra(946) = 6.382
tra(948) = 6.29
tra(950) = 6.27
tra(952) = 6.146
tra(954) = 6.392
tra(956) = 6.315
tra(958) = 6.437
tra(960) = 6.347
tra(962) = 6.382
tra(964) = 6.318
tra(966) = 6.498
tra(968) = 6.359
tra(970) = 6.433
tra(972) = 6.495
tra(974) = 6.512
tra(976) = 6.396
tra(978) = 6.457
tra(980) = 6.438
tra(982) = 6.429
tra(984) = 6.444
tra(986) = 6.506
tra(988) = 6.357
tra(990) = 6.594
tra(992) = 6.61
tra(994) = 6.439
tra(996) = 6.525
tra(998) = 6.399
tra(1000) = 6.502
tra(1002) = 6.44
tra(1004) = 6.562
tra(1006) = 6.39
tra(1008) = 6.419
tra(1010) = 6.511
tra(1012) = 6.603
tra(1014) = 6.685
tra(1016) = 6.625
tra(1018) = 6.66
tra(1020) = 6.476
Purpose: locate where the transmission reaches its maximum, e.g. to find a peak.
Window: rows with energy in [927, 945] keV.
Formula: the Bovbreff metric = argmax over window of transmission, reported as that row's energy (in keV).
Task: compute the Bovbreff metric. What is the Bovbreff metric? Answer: 938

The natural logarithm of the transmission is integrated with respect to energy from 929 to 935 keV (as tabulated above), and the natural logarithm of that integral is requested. 2.41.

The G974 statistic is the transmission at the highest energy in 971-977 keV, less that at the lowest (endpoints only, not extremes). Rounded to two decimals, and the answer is -0.10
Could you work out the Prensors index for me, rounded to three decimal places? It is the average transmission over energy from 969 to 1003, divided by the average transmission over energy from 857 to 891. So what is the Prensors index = 0.971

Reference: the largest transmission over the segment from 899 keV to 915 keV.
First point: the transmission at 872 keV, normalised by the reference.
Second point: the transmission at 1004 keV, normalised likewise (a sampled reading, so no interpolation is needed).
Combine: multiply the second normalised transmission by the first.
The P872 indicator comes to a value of 0.97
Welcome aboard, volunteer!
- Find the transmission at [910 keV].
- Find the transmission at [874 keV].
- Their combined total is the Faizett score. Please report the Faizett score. 13.1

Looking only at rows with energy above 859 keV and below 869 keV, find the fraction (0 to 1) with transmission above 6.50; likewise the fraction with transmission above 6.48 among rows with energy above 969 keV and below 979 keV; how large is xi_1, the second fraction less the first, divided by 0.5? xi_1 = -1.2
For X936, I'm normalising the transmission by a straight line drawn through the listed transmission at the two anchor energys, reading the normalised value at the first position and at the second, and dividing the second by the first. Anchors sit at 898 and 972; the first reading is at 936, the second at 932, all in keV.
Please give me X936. 0.99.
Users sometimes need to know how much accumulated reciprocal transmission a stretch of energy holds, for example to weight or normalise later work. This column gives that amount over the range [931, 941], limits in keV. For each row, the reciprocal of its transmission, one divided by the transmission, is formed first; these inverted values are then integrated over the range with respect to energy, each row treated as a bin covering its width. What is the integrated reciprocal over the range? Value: 1.55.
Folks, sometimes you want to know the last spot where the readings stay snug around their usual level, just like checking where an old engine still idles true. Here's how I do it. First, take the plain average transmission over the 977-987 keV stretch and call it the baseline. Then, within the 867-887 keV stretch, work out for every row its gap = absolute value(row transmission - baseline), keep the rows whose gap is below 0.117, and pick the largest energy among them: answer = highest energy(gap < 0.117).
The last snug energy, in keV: 882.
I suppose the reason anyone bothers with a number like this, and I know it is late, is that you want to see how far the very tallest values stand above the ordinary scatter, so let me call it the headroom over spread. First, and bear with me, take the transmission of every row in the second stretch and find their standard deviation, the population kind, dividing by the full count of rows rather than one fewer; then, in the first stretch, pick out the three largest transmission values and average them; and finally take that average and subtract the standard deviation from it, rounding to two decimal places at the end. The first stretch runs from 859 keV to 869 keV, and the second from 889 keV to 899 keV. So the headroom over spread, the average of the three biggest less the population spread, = 6.59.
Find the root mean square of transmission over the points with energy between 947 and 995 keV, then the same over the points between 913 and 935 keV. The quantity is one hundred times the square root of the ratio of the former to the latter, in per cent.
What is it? 99.4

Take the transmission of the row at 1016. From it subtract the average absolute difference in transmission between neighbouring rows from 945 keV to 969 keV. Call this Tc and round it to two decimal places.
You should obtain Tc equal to 6.52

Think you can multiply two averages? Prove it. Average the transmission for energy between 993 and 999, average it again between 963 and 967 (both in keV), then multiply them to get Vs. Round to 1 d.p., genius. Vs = 41.4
